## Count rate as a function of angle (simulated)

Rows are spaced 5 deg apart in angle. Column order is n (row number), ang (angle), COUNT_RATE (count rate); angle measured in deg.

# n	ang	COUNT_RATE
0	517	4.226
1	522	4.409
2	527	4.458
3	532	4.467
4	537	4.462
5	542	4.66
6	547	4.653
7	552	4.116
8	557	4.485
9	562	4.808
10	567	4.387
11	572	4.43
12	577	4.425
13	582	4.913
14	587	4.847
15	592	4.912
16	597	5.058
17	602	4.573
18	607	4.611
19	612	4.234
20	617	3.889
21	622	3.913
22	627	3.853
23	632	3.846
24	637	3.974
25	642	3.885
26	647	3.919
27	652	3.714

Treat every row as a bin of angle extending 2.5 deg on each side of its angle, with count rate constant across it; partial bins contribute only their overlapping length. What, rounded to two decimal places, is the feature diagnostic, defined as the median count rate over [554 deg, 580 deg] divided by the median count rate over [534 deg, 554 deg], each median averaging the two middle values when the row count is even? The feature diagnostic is 0.97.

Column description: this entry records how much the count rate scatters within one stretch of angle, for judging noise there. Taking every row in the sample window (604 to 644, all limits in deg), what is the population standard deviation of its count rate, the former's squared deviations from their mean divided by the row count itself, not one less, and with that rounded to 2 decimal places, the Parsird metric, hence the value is 0.25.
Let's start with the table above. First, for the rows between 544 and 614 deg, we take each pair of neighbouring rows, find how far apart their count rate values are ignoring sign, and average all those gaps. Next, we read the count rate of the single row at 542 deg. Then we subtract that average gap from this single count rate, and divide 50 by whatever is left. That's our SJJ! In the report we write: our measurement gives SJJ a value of 11.4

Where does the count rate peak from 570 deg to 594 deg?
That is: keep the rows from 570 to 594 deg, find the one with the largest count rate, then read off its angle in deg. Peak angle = 582 deg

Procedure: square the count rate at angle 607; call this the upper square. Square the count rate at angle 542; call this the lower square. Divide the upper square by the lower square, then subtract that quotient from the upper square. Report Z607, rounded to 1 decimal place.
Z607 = 20.3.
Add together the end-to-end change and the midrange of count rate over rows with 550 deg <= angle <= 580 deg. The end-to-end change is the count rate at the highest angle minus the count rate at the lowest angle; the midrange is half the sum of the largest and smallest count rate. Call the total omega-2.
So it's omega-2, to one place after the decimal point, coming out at 4.8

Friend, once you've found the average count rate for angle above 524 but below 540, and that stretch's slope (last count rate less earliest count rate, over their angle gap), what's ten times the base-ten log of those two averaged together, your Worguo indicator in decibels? 3.49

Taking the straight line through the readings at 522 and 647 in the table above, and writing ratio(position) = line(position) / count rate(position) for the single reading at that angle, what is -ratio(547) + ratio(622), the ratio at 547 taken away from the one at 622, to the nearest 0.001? 0.100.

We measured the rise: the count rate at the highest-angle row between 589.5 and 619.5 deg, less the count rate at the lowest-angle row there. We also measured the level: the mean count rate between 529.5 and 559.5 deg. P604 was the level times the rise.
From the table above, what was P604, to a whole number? -5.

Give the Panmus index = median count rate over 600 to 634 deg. 3.91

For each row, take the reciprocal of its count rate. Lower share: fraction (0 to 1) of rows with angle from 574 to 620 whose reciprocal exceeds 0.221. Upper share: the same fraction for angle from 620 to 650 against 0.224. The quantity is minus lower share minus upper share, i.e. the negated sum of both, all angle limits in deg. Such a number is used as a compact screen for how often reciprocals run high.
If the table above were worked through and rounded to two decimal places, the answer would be -1.33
